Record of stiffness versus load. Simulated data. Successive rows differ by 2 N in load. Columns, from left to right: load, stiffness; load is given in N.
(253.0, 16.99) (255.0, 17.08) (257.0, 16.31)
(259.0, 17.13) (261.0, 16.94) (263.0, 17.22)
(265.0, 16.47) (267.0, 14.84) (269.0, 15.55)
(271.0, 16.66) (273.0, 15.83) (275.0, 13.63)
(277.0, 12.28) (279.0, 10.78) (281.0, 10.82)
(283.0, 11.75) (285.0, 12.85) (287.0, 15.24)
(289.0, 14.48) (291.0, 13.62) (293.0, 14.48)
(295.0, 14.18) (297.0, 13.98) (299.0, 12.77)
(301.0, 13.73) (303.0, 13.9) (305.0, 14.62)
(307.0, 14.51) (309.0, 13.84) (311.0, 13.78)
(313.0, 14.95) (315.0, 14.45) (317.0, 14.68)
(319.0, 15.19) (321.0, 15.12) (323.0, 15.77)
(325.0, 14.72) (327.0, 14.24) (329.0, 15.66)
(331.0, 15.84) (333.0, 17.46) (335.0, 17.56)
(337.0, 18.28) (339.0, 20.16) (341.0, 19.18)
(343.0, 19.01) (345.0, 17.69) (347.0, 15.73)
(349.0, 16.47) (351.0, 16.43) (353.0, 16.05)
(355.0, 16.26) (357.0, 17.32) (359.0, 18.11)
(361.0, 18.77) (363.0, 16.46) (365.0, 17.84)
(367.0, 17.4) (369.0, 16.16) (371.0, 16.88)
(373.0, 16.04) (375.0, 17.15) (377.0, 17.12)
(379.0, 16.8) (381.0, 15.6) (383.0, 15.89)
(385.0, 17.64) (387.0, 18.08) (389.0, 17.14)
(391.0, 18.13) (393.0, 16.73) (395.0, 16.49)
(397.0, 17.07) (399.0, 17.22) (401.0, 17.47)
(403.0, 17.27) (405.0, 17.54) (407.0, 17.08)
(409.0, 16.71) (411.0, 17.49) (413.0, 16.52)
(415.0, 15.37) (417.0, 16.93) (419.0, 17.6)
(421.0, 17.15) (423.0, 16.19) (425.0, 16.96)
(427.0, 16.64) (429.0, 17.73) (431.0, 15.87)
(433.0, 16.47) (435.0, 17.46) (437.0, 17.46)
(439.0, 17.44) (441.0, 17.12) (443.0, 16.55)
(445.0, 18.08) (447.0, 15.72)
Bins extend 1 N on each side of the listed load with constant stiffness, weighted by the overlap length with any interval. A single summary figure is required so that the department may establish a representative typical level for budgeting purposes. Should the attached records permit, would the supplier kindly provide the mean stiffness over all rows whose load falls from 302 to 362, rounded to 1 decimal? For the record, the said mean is 16.2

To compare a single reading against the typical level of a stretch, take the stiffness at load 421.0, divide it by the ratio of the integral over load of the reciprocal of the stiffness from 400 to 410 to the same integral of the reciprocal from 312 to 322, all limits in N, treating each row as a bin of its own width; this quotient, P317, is 20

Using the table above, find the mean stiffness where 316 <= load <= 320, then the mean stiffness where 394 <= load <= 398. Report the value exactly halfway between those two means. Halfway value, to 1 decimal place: 15.9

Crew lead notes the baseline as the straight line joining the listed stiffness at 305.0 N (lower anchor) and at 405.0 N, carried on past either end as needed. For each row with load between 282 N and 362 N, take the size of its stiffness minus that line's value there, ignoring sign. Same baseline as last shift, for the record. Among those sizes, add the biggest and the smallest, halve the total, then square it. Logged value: 5.2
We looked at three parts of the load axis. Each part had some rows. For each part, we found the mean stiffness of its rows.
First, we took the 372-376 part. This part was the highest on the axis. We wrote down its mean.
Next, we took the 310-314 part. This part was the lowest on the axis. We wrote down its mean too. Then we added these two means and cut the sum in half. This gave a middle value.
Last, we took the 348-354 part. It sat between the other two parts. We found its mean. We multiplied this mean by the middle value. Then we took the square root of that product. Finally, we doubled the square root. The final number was 31.8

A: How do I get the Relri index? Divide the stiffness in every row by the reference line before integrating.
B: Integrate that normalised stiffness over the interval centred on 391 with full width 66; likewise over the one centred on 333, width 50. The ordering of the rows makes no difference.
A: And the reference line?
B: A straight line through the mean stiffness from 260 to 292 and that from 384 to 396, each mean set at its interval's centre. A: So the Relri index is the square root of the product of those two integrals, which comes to 58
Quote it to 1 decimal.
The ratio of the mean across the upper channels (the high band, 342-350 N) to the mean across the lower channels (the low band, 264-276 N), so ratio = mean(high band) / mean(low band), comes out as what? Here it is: 1.1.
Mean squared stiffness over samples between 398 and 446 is 290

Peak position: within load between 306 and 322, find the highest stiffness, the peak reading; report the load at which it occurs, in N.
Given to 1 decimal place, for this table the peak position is 319.0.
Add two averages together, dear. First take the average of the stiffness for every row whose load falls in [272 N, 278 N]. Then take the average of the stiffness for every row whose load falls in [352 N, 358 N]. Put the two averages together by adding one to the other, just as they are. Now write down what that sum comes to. 30.5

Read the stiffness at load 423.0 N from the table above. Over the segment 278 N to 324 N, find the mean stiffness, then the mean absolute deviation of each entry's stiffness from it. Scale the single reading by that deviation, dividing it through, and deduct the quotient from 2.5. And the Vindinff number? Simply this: -14.3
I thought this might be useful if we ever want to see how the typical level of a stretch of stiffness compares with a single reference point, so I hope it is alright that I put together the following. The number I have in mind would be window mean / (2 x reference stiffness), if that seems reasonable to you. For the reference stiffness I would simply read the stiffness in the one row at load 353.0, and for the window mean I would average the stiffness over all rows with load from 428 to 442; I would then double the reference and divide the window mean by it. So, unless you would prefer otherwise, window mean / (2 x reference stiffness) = 0.532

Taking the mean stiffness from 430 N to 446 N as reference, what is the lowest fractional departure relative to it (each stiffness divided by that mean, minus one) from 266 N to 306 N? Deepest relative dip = -0.37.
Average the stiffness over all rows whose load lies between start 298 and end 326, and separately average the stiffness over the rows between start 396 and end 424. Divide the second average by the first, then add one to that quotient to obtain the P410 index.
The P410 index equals 2.18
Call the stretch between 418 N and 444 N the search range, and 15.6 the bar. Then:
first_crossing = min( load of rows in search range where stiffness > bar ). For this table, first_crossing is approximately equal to 419.0 N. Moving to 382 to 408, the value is 383.0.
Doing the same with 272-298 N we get 273.0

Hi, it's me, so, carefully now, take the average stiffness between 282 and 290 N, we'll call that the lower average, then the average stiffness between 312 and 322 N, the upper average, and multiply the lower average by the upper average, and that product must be 202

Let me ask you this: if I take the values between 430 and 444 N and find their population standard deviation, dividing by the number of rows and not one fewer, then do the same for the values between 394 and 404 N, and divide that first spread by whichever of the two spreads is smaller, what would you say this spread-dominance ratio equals 1.7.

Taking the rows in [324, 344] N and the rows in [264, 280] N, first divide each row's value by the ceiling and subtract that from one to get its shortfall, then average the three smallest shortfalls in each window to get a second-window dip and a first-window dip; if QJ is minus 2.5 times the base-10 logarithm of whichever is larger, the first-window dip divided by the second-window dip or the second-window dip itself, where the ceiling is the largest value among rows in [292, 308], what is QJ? 1.1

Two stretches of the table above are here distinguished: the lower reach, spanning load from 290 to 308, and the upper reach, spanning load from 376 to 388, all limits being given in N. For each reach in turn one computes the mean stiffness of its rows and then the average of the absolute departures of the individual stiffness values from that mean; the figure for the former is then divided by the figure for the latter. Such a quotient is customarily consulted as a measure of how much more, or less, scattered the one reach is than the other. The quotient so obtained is 0.6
